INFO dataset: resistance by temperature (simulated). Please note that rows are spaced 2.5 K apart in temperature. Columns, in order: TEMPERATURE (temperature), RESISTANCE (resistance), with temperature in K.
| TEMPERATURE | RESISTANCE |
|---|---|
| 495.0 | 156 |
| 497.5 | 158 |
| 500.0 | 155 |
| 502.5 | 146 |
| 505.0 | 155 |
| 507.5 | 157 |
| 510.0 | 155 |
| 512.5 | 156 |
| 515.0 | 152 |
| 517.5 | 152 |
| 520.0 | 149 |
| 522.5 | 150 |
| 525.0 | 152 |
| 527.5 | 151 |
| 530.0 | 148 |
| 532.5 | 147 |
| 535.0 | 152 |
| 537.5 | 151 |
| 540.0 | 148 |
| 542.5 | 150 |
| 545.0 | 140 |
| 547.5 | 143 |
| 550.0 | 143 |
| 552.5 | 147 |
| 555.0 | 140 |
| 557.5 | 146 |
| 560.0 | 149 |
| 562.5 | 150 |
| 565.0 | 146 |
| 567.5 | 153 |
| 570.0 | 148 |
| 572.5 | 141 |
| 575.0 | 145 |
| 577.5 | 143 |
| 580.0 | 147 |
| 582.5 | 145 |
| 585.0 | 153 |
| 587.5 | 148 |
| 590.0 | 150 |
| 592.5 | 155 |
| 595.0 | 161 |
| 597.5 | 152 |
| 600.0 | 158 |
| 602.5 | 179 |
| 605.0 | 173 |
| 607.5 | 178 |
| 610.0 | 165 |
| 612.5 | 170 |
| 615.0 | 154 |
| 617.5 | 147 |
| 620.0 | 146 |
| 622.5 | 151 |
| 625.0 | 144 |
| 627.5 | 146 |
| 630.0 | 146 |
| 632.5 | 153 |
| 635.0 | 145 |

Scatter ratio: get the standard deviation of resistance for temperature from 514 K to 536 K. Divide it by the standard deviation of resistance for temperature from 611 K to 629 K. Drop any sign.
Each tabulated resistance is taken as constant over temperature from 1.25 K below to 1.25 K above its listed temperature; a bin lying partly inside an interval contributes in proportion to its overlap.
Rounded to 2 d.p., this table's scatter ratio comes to 0.22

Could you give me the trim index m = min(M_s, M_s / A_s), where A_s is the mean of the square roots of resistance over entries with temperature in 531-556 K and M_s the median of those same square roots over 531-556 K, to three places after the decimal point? 1.003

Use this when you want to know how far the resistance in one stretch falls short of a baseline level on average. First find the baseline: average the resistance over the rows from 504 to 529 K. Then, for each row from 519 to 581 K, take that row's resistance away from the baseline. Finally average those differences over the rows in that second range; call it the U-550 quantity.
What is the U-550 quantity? 6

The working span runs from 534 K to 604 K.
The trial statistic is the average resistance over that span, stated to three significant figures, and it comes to 149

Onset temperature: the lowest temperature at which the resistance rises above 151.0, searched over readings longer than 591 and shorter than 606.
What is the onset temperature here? 592.5 K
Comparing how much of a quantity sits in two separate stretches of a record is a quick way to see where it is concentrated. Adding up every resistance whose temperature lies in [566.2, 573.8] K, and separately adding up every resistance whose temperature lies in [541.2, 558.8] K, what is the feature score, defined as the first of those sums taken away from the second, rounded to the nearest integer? 567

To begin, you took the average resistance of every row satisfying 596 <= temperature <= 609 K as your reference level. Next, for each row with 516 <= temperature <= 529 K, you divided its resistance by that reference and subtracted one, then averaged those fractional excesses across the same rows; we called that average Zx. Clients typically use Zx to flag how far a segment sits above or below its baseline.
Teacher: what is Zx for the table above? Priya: -0.102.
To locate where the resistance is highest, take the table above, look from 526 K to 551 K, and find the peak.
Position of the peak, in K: 535.0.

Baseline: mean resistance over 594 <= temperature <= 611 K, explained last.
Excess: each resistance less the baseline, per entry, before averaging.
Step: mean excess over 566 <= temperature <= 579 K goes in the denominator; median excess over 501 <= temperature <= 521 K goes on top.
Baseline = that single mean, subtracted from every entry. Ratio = 0.64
